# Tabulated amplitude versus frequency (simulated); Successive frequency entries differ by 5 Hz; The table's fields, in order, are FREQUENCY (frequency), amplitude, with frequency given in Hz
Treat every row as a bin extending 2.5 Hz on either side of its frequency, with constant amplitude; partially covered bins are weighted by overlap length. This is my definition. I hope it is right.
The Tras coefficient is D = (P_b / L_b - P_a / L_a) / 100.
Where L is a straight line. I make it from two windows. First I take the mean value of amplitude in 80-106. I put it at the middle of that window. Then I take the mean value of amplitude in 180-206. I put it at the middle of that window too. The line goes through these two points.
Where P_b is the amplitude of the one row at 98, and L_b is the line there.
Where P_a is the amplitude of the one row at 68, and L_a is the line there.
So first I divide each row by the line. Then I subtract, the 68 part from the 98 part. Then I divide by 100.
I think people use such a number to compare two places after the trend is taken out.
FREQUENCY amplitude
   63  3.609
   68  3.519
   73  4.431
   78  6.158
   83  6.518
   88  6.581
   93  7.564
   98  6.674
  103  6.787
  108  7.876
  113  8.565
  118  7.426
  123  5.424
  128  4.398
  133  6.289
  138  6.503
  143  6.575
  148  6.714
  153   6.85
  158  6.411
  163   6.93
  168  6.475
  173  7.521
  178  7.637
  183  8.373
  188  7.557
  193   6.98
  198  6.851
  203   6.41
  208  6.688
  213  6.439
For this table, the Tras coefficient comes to 0.0045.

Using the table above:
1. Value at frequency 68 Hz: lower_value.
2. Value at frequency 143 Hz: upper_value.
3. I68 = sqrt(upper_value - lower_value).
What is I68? 1.7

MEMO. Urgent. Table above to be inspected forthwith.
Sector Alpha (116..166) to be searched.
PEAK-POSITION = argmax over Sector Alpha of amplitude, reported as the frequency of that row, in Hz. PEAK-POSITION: 118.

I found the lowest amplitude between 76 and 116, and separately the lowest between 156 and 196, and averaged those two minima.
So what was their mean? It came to 6.28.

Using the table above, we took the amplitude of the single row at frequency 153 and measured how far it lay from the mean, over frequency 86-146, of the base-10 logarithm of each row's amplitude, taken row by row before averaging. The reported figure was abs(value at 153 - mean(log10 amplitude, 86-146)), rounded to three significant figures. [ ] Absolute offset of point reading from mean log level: 6.03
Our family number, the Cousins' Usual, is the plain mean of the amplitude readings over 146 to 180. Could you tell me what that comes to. 6.93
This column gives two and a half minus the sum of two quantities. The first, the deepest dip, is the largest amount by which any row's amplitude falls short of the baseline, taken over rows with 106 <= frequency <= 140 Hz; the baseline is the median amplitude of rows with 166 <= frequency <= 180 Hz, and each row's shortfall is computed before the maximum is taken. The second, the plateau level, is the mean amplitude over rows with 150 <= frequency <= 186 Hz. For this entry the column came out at -7.8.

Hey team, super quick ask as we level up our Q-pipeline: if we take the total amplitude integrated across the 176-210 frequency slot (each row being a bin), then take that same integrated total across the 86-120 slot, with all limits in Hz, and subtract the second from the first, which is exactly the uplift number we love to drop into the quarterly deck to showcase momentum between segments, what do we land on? -5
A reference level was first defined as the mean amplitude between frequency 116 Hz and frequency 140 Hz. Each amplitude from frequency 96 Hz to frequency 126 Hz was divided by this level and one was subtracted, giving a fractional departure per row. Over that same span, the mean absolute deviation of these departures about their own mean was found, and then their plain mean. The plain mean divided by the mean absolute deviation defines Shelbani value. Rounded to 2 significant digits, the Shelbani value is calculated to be 1.3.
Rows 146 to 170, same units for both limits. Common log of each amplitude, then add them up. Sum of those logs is 4.1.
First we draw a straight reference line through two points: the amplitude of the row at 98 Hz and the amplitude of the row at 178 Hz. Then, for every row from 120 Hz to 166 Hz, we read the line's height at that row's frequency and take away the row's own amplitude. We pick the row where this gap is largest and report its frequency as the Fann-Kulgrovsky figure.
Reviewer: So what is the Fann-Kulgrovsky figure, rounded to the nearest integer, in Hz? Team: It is 128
